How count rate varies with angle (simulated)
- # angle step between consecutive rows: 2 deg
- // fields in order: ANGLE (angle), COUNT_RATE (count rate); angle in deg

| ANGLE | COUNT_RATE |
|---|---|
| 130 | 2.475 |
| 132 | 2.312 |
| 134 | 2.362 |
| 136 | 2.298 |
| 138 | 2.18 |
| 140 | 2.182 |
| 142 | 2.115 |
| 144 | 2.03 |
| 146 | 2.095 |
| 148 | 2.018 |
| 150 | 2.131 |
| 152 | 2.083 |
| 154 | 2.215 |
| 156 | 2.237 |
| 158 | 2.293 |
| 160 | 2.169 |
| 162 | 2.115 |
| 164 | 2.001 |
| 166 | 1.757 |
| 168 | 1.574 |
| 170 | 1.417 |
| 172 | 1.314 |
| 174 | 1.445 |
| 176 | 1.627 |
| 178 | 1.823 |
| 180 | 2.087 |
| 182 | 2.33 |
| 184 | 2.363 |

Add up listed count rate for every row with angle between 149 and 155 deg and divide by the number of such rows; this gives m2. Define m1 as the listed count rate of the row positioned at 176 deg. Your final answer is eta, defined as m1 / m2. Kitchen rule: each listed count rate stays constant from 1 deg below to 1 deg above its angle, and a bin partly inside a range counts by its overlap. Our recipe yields 0.76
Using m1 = 1.627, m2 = 2.14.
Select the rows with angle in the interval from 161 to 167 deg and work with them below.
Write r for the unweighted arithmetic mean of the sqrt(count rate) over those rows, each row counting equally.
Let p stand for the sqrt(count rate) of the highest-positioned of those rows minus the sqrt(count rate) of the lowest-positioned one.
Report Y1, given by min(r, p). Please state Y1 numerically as -0.13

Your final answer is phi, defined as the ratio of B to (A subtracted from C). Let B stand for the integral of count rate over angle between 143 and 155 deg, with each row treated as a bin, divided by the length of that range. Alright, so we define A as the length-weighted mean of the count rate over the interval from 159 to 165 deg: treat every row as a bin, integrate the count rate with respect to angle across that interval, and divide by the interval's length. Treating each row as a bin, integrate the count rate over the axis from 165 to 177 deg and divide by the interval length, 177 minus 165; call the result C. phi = -4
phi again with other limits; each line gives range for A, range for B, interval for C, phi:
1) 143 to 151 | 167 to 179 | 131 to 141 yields 8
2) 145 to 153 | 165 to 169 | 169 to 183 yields -5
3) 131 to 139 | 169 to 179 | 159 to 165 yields -8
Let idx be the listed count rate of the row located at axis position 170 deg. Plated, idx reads 1.417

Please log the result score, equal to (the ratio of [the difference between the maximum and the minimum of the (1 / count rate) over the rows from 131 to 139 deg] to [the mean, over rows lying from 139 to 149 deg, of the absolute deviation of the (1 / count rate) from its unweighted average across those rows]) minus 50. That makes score -47.0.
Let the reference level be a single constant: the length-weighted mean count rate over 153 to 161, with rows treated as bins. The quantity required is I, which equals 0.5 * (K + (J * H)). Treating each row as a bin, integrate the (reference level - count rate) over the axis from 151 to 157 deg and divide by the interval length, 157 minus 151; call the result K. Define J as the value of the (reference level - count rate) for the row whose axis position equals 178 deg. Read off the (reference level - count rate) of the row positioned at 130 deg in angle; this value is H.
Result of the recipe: -0.02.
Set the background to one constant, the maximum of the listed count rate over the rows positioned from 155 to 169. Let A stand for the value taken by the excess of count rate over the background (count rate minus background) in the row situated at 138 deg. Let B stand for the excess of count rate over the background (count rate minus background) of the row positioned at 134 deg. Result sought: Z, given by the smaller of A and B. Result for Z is -0.11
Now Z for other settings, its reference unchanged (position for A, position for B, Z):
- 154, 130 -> -0.08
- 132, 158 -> 0.00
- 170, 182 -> -0.88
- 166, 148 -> -0.54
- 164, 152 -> -0.29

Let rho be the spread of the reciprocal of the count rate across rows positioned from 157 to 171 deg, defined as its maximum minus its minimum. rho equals 0.27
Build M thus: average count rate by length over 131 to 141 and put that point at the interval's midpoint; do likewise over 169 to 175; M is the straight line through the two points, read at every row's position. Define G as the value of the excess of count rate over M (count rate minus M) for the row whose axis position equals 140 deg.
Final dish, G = 0.01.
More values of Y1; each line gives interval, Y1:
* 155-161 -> -0.02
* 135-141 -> -0.04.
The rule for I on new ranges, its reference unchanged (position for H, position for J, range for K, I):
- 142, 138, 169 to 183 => 0.26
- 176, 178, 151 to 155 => 0.16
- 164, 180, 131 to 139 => -0.01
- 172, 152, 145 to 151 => 0.14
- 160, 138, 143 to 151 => 0.08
